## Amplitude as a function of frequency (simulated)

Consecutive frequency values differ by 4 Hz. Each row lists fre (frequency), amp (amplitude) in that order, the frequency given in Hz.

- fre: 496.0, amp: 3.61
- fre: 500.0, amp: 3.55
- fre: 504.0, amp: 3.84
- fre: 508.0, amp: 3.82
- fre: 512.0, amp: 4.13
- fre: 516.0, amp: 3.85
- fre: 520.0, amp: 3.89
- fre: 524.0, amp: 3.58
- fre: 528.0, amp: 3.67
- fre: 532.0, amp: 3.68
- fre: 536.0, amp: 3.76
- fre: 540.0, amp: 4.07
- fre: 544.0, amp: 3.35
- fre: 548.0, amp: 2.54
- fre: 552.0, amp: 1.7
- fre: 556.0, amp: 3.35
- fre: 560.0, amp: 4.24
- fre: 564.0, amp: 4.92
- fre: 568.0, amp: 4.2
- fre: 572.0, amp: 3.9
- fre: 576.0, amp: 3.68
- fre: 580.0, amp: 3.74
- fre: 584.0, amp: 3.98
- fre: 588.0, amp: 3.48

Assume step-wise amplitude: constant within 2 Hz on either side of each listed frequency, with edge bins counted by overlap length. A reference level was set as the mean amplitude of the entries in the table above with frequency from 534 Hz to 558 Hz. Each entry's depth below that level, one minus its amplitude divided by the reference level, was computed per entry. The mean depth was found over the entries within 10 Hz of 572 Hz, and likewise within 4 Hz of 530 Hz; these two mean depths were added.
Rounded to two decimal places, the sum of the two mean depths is -0.48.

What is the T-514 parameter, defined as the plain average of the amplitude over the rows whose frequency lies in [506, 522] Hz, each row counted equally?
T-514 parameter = 3.92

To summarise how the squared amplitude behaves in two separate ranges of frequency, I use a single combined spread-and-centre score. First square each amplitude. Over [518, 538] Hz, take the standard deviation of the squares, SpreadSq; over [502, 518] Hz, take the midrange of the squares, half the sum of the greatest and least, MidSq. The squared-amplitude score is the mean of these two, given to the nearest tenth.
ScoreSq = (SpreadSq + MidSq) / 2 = 8.3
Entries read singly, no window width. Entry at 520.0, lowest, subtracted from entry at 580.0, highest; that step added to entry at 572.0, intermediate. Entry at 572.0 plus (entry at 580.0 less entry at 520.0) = 3.75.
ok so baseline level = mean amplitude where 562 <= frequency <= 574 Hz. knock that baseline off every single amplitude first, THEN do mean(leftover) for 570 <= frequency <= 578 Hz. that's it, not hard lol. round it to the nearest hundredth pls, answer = -0.55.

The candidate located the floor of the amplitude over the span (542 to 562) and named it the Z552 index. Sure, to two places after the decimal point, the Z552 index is 1.70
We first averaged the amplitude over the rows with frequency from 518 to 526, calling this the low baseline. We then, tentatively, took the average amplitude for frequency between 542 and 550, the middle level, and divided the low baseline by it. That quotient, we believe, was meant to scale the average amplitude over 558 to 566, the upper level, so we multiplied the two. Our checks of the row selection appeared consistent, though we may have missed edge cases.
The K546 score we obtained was 5.8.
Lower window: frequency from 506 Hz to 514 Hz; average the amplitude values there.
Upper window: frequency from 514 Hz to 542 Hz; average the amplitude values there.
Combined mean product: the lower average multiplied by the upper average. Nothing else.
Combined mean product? 15.0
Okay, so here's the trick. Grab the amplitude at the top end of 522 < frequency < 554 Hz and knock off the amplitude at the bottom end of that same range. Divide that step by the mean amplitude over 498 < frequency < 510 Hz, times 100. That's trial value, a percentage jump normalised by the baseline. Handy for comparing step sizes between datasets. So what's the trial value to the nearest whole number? -50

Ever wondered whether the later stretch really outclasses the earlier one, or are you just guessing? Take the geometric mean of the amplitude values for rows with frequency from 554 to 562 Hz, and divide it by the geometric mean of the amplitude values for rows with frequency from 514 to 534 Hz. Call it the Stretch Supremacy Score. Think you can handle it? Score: 1.0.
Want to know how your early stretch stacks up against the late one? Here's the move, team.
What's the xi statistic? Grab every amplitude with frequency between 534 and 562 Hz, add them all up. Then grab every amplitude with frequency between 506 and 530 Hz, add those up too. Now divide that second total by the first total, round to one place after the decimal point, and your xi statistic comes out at 1.0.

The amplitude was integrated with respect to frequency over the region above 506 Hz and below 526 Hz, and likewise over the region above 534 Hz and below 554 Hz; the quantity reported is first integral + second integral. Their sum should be 139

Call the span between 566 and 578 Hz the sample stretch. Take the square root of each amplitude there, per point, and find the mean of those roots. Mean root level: 1.98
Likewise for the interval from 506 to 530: 1.95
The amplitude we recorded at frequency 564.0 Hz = 4.92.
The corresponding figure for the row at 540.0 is 4.07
